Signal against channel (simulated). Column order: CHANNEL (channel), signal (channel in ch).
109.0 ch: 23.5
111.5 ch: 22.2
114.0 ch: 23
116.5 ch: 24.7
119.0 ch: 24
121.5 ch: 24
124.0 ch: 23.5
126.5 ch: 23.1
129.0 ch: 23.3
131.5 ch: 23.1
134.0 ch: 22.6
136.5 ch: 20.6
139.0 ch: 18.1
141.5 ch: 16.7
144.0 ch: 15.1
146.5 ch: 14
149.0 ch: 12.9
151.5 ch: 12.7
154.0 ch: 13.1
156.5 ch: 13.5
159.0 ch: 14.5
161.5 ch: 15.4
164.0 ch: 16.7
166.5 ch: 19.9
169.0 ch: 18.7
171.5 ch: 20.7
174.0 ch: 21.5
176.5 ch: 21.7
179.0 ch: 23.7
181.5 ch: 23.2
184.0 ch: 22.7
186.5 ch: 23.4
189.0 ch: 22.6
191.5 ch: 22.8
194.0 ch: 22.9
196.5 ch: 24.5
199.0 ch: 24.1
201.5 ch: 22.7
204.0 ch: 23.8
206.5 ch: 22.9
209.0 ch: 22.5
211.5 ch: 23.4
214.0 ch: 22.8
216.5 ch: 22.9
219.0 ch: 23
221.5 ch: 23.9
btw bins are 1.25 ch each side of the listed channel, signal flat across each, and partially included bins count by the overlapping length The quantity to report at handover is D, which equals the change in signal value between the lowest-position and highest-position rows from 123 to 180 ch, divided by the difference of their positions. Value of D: 0.0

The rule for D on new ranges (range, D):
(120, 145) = -0.4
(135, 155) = -0.4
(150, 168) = 0.5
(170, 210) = 0.0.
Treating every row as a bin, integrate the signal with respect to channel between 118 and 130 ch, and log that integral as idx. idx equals 283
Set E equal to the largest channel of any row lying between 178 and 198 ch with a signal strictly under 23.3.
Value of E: 194.0 ch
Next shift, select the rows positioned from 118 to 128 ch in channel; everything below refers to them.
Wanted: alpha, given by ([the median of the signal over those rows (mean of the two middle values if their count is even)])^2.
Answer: 564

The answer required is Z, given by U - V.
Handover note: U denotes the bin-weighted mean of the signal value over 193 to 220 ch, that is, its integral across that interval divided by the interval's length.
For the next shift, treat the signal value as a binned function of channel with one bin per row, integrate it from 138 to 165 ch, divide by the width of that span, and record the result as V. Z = 8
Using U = 23.2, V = 14.7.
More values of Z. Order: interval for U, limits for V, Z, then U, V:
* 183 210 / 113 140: 0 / 23.2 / 22.8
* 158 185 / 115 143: -2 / 19.9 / 22.1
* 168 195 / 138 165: 7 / 22.2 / 14.7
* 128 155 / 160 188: -3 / 17.5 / 20.7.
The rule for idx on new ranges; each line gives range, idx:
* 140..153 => 186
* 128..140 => 259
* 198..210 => 278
